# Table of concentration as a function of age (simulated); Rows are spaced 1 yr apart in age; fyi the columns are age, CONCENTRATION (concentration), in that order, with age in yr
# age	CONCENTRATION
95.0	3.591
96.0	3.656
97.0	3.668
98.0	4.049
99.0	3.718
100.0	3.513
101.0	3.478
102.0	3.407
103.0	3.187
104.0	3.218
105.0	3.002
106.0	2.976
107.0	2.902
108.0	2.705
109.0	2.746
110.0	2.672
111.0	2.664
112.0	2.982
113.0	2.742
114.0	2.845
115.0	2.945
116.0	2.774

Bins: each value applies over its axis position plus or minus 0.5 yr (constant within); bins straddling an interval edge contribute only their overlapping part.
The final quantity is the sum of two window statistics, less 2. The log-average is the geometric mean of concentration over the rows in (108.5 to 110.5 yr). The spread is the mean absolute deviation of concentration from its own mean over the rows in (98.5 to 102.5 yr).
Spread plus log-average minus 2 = 0.80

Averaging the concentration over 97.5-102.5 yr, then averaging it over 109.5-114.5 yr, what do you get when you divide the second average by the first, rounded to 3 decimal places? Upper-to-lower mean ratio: 0.765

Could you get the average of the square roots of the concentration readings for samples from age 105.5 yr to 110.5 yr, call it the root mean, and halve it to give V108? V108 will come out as 0.837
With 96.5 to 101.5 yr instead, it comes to 0.959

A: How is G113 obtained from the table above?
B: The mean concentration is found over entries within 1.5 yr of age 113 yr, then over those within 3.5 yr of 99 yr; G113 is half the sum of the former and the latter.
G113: 3.25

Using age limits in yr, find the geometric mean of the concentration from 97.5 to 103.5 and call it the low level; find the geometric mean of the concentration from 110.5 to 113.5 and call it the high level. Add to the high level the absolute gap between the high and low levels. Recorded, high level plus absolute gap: 3.55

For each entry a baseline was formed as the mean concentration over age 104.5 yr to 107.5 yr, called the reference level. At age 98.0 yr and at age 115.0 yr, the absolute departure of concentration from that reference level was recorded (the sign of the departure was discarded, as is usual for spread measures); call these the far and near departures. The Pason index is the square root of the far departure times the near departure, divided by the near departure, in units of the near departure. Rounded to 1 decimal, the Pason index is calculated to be 8.5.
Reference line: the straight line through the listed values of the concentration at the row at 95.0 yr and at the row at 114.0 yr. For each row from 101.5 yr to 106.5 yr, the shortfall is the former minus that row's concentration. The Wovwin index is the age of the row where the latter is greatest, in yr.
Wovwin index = 105.0 yr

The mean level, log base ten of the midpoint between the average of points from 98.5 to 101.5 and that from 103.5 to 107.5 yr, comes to 0.518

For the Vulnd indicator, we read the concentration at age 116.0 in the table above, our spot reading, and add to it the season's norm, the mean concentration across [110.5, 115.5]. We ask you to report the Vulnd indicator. 5.6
